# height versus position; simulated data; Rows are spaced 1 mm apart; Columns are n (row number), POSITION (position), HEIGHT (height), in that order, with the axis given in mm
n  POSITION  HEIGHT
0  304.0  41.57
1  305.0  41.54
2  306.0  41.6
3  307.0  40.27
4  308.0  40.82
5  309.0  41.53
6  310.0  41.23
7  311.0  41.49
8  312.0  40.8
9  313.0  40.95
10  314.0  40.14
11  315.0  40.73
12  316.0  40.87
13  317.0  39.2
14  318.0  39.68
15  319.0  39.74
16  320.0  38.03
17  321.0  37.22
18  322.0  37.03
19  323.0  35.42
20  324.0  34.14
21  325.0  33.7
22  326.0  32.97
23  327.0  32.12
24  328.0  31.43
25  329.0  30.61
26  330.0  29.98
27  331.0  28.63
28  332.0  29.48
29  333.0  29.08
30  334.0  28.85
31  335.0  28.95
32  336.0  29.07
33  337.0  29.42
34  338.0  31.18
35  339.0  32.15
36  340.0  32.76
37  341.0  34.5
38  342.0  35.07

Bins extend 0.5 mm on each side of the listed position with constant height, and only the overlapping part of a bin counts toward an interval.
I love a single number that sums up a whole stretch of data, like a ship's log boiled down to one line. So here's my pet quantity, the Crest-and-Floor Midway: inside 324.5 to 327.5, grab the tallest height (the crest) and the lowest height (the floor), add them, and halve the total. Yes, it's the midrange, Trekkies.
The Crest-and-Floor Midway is 33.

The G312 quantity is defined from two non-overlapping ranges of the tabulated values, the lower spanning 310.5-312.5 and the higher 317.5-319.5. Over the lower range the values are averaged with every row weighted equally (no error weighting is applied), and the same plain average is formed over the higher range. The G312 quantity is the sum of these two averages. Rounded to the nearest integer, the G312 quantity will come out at 81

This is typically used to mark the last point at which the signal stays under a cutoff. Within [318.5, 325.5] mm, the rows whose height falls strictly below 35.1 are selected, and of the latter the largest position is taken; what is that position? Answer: 325.0 mm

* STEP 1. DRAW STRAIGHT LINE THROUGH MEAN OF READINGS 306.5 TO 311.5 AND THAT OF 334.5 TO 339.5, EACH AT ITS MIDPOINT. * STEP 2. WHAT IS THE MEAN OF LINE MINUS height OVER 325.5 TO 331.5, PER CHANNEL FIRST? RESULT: 2.5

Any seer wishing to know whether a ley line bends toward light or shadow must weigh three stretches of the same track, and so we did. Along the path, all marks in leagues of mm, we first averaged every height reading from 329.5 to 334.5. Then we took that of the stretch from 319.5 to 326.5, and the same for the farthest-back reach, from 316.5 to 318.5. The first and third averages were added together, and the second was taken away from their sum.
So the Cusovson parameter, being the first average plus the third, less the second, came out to 33.1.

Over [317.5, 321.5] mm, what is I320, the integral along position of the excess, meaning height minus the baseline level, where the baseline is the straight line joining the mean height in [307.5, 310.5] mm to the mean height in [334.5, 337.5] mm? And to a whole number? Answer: 9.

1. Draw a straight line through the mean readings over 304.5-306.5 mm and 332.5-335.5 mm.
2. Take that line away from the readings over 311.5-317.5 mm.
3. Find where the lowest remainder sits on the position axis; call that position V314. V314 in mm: 312.0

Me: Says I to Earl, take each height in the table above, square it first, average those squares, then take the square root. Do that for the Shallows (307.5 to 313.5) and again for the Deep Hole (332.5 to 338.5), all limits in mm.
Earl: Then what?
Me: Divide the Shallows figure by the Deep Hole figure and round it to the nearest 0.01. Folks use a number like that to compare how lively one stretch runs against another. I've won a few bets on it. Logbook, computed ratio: 1.40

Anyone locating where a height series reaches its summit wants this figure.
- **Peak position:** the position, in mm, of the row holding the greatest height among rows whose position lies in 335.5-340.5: 340.0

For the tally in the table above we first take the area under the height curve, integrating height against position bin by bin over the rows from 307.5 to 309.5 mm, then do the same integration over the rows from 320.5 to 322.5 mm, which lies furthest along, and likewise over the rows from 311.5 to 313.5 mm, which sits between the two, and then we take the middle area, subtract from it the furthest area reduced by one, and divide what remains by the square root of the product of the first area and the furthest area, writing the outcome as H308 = 0.11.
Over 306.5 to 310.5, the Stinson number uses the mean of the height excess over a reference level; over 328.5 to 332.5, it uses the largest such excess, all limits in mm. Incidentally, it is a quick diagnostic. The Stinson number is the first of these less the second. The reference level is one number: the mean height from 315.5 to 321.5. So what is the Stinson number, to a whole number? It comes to 10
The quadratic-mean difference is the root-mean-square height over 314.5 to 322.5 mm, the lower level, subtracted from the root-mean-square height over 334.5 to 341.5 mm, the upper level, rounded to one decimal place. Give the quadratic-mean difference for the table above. -7.9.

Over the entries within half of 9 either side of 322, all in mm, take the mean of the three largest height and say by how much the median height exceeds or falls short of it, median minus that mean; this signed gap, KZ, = -2.1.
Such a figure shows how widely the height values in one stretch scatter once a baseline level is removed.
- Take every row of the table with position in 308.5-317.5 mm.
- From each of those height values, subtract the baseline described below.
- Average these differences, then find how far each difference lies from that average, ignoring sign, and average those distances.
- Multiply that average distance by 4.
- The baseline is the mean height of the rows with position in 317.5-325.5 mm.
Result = 2.0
